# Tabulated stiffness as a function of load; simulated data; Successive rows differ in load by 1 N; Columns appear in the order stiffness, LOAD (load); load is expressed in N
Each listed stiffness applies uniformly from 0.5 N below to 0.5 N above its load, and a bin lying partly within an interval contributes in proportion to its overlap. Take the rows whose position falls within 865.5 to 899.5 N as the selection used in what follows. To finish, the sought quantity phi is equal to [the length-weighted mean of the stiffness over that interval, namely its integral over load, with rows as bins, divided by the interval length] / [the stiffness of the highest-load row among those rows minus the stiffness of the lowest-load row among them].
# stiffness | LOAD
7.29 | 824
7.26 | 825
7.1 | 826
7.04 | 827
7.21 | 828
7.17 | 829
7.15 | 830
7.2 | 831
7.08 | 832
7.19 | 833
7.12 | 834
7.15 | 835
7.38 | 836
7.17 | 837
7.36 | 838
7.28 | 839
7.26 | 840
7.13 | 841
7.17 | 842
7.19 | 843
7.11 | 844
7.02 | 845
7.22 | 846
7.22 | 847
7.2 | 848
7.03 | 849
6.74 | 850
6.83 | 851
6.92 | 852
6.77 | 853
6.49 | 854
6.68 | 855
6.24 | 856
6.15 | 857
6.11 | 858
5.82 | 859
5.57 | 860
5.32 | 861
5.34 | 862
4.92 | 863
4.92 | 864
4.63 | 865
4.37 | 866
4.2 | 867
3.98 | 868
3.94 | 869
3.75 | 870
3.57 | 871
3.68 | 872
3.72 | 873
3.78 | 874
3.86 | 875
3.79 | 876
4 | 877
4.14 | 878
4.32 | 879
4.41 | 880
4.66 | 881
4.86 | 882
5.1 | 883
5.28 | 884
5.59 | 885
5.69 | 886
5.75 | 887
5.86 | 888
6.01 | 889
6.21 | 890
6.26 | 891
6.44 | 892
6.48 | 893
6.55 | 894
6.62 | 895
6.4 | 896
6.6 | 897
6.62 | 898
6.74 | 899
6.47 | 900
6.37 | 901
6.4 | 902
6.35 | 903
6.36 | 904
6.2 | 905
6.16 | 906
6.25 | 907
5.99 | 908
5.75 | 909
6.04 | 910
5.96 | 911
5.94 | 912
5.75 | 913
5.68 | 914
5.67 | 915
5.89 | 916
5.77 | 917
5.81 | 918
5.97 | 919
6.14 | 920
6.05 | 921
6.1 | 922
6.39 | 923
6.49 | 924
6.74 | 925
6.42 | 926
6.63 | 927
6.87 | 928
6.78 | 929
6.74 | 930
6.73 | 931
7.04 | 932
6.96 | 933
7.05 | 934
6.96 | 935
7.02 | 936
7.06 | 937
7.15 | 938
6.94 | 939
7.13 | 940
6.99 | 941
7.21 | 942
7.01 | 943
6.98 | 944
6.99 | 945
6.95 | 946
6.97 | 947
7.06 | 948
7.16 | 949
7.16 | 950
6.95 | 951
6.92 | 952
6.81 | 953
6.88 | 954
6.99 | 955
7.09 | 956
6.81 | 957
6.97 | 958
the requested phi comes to 2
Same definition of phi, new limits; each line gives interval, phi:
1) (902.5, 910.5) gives -20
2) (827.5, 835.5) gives -119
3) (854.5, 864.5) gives -3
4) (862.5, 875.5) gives -4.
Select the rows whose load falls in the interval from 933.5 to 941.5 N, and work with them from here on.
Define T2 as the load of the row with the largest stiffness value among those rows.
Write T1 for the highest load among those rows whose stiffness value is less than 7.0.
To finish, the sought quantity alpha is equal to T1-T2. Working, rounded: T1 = 941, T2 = 938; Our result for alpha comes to 3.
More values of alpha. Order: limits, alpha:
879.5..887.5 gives 0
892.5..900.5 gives 1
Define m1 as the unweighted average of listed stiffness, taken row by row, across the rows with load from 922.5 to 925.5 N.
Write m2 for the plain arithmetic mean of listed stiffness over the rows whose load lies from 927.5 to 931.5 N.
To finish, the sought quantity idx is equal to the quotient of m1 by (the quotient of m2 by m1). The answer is 6.3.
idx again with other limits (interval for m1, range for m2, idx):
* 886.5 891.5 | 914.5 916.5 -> 6.3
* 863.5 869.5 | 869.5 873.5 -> 5.1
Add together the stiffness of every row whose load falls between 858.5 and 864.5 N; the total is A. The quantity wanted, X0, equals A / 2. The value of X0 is 15.9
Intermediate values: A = 32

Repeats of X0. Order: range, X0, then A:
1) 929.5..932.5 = 10.3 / 21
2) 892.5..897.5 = 16.3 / 33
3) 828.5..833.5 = 17.9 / 36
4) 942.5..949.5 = 24.6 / 49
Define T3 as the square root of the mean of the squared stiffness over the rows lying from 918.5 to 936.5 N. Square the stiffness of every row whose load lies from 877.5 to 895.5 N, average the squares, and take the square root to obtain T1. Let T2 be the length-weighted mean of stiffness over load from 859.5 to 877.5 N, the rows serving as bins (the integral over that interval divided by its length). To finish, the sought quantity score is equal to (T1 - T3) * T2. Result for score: -4.30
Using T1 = 5.63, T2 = 4.3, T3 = 6.62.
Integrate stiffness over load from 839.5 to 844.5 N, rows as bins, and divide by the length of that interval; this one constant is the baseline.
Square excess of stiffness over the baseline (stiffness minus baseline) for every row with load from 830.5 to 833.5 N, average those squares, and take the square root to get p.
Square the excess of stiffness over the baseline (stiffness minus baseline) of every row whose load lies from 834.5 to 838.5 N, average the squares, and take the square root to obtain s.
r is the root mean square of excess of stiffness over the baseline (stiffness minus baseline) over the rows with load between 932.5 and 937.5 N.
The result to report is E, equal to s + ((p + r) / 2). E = 0.3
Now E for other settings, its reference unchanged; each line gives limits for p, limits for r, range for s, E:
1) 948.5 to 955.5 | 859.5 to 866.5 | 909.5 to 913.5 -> 2.5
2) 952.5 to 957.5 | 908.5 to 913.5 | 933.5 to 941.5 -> 0.9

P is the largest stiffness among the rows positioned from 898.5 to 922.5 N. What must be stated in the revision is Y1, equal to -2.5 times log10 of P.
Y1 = -2.07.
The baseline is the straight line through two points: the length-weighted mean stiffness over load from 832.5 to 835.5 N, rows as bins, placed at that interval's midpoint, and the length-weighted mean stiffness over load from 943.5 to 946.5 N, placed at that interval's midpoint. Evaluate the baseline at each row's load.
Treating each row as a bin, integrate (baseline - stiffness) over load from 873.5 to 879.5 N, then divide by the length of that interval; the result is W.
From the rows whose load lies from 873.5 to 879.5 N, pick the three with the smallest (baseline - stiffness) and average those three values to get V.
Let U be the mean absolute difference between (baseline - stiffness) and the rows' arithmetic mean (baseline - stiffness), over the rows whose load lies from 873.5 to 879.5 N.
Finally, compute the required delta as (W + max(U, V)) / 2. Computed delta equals 3.02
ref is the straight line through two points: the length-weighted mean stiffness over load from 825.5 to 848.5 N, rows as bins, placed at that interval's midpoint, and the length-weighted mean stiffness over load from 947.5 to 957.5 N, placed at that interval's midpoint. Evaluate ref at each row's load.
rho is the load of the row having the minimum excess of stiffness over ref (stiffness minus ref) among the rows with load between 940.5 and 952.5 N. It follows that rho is 952 N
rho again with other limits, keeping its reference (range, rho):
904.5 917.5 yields 915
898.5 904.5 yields 903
